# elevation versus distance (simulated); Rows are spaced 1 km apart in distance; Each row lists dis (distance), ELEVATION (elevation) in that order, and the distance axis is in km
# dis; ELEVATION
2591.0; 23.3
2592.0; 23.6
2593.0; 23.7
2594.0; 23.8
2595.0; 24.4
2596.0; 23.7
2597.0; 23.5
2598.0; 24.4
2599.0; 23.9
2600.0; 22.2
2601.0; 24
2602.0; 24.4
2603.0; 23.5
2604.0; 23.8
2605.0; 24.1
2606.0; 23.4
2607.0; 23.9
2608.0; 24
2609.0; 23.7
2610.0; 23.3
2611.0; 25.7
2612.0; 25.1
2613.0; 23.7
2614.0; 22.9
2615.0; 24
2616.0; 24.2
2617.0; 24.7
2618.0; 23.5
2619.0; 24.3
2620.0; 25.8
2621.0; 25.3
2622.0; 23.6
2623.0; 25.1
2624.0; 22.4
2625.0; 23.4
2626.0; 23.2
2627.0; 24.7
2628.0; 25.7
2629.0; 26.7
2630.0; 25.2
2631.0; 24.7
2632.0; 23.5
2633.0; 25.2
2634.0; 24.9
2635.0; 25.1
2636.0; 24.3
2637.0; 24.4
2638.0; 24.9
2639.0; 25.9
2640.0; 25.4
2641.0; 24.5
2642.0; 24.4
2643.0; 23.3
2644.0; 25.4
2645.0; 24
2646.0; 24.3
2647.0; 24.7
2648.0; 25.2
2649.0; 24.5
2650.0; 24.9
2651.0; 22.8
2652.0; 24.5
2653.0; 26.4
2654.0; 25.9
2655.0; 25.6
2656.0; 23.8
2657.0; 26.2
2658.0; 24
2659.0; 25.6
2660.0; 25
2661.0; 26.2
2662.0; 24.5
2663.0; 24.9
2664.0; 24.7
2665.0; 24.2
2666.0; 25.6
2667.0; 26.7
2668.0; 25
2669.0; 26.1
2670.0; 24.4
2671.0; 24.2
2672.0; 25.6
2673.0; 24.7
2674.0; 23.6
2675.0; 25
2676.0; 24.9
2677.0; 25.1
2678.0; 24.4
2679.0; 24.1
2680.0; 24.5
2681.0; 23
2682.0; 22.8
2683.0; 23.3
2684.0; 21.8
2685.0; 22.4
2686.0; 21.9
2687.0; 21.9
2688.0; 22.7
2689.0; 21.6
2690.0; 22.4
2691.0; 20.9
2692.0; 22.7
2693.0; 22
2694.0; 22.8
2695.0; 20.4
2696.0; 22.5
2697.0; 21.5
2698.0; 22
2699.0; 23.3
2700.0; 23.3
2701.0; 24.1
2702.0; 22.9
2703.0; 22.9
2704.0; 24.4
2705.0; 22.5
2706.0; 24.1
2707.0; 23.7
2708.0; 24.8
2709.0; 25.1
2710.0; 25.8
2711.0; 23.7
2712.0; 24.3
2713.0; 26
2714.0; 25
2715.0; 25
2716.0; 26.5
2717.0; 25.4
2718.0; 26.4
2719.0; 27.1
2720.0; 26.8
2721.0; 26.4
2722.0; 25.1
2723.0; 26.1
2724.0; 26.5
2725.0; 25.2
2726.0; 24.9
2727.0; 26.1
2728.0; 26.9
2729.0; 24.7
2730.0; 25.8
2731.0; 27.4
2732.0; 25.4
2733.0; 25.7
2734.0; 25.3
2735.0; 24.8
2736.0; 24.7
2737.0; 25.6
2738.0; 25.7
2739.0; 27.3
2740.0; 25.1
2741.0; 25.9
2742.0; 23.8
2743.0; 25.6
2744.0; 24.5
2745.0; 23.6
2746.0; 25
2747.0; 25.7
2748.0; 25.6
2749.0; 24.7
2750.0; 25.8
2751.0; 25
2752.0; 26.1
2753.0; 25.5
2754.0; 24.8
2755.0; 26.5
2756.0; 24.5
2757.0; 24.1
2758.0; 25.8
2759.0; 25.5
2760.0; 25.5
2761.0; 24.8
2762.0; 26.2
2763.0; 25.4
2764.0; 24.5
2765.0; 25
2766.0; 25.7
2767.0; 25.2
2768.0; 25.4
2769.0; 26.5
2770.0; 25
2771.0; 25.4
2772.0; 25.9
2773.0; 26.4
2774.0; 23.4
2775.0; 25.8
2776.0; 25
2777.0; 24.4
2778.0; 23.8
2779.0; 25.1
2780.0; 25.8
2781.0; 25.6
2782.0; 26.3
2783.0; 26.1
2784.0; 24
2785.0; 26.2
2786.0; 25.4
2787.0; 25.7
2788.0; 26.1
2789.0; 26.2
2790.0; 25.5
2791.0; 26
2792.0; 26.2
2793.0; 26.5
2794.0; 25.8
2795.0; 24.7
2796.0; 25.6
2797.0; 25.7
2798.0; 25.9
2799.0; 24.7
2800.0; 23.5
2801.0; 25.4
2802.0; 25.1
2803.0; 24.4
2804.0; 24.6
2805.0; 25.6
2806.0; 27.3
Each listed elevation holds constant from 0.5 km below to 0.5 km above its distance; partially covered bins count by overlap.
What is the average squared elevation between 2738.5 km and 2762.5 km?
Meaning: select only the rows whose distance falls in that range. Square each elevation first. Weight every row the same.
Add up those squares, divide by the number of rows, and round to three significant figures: 640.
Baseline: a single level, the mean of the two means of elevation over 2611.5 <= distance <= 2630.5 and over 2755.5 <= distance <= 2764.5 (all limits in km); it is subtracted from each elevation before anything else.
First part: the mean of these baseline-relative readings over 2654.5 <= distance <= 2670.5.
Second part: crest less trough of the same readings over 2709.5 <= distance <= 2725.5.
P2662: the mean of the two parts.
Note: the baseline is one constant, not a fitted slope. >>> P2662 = 1.9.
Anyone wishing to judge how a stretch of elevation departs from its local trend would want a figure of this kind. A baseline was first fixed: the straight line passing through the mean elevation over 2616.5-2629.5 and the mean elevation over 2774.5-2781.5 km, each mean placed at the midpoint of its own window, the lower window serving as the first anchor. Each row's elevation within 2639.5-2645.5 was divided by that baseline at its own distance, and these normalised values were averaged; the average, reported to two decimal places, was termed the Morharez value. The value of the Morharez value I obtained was 1.00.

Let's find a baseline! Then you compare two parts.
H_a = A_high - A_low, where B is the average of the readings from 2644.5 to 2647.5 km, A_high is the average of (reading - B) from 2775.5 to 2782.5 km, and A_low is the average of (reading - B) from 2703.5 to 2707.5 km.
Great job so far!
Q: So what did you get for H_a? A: 1.5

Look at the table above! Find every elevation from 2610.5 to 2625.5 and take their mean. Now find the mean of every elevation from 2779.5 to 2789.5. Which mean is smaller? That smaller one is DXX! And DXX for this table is 24.2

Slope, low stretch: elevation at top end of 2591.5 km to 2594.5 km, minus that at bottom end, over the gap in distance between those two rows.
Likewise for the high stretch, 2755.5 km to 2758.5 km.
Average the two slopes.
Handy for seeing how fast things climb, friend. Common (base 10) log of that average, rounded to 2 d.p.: -0.43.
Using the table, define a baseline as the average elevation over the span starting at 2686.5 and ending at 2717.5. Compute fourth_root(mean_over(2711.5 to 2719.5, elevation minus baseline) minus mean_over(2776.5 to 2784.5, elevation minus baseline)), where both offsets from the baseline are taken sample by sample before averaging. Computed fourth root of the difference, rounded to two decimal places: 0.87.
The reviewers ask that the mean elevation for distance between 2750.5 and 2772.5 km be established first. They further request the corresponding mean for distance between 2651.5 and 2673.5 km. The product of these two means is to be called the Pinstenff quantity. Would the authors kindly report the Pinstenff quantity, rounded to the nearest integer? 639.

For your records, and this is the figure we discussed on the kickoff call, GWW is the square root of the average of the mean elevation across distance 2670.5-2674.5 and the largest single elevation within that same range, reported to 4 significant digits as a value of 5.006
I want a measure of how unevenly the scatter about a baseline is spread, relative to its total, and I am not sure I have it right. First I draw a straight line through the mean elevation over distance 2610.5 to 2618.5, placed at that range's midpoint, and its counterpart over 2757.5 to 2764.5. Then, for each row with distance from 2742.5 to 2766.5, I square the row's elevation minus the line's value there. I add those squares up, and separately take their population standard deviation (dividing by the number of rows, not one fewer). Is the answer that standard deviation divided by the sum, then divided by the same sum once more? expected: 0.0048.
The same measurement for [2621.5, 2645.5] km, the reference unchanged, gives 0.0023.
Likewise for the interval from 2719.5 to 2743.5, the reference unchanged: 0.0022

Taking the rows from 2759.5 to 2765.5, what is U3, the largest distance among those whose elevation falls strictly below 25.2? 2765.0 km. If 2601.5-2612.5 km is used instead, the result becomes 2612.0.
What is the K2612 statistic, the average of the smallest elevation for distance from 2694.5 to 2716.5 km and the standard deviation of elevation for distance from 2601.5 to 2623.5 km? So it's 10.6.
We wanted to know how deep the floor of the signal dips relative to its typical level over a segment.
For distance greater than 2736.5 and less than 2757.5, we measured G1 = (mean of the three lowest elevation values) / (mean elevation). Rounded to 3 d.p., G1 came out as 0.944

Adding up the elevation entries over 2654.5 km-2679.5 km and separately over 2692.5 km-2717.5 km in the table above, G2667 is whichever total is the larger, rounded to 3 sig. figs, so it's 624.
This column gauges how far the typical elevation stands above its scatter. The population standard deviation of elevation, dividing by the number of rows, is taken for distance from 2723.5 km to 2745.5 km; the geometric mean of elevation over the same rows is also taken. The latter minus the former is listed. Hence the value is 24.50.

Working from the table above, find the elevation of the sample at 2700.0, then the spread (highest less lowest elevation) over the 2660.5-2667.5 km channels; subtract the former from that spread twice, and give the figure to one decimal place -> -44.1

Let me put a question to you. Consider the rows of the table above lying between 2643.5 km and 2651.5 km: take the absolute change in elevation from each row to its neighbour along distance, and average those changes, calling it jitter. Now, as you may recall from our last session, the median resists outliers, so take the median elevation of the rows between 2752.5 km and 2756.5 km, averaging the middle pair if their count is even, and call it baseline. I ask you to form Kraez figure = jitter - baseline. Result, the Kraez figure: -24.3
